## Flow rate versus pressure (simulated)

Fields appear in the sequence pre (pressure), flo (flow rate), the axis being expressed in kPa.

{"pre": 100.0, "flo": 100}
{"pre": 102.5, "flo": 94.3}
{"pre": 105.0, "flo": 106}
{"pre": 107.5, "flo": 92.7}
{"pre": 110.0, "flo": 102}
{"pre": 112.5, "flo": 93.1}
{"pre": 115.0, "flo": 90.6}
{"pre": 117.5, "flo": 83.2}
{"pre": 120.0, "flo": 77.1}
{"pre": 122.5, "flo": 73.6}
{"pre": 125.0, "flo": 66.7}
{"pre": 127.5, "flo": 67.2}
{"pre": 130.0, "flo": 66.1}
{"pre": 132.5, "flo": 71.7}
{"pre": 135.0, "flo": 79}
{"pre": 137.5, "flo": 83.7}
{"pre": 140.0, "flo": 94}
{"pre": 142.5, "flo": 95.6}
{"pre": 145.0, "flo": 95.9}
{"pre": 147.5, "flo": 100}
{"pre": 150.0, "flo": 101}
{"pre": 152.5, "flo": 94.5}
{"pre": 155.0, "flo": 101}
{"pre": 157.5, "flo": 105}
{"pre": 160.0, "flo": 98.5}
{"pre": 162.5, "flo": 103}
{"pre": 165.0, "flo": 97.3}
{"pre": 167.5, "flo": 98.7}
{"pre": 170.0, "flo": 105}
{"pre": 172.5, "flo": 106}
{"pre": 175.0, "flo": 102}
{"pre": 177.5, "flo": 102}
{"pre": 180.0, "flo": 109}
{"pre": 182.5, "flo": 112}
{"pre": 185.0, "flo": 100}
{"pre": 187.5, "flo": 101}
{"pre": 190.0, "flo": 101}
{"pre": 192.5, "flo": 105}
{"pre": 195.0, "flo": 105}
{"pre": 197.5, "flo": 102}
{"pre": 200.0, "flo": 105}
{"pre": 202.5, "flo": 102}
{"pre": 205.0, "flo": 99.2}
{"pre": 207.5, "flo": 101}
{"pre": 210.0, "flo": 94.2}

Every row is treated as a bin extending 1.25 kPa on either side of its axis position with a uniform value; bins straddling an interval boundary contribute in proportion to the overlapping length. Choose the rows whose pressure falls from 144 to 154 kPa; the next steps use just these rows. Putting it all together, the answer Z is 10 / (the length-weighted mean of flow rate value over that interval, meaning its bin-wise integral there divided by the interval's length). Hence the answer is 0.102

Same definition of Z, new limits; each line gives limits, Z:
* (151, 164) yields 0.100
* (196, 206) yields 0.098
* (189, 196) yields 0.096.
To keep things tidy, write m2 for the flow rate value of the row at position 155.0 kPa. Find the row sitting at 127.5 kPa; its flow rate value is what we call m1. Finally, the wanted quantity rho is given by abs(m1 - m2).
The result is 33.8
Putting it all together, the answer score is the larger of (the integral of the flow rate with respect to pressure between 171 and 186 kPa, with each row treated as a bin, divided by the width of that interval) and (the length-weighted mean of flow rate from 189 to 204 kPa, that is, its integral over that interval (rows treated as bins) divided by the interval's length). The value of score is 105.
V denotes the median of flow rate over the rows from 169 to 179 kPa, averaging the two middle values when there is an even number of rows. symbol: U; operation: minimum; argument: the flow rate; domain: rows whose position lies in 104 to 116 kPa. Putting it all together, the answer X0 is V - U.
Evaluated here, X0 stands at 12.9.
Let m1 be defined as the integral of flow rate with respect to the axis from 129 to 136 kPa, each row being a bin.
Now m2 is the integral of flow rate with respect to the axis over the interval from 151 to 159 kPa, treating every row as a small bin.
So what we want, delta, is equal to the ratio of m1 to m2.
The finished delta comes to 0.63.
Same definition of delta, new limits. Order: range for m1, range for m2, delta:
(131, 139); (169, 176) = 0.86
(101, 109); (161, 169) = 0.98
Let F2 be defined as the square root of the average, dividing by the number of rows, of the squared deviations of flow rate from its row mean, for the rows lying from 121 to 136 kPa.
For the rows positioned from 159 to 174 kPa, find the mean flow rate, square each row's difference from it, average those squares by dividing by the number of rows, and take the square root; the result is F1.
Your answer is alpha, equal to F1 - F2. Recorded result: -1.2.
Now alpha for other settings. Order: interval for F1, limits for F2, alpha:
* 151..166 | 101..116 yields -2.0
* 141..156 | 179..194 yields -1.8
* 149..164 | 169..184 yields -0.3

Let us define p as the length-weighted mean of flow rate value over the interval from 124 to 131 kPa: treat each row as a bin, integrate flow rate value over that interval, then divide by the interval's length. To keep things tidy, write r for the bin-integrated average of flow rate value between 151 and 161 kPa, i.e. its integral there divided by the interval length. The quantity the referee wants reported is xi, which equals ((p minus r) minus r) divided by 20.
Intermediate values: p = 67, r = 100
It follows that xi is -6.6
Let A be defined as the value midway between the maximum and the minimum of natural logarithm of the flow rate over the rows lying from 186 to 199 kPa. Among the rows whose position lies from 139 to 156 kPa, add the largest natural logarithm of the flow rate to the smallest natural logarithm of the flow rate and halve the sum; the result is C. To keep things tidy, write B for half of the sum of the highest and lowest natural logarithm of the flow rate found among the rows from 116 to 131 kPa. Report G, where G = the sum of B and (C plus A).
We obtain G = 13.5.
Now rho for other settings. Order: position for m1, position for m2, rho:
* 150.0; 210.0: 6.8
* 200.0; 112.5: 11.9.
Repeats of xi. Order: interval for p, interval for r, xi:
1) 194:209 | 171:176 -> -5.3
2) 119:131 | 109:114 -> -6.2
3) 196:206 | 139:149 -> -4.5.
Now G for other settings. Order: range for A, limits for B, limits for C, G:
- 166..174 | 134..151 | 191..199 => 13.8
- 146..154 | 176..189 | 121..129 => 13.5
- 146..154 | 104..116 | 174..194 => 13.8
